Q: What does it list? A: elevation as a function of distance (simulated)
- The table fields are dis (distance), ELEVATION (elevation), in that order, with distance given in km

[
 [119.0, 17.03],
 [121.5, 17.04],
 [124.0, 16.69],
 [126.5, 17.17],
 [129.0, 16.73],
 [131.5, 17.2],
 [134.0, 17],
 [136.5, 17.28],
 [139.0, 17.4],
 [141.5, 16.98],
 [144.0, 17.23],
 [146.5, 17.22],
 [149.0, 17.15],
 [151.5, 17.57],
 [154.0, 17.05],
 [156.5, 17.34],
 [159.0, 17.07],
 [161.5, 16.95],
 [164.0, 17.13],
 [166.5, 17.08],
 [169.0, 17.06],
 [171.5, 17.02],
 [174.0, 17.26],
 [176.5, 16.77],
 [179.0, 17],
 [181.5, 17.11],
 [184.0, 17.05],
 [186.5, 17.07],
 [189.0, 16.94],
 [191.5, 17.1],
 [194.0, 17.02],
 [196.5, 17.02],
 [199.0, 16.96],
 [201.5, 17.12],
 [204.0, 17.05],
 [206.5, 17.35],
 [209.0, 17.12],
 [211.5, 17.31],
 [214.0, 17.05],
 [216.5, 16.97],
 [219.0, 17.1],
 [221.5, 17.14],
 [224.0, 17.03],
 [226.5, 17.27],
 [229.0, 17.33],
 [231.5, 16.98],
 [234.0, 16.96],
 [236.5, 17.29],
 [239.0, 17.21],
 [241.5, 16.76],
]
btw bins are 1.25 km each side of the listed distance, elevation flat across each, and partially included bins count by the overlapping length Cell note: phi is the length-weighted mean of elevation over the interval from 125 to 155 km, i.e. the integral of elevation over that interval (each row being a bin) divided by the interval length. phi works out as 17.2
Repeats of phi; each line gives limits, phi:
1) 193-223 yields 17.1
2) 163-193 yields 17.0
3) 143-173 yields 17.2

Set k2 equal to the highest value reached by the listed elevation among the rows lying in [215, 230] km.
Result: 17.33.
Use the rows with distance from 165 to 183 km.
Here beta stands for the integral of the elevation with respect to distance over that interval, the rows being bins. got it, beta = 307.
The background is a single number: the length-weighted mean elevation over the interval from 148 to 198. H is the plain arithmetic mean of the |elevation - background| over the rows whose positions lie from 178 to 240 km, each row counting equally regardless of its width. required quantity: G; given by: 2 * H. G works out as 0.19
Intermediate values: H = 0.10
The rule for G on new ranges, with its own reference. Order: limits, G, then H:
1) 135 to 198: 0.24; 0.12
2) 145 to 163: 0.32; 0.16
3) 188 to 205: 0.14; 0.07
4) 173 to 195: 0.20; 0.10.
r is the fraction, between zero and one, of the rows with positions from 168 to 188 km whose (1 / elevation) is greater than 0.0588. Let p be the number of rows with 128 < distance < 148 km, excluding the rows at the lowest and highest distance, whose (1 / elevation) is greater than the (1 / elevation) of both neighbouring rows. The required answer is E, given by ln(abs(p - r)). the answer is 0.56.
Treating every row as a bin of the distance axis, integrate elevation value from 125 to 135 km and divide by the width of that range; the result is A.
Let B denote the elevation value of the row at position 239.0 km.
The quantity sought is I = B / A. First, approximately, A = 17.0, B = 17.21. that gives 1.01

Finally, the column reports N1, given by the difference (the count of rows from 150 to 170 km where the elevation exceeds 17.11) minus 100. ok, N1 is -97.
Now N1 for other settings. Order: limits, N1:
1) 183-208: -98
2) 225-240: -96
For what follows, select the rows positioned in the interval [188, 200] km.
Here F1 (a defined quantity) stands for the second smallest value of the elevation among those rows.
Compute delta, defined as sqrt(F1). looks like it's 4.12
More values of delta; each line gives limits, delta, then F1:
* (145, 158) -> 4.14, 17.15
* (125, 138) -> 4.12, 17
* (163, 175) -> 4.13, 17.06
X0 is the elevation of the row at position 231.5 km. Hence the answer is 16.98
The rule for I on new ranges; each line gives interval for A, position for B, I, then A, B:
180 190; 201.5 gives 1.00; 17.0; 17.12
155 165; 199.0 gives 0.99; 17.1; 16.96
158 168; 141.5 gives 1.00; 17.1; 16.98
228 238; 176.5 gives 0.98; 17.1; 16.77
